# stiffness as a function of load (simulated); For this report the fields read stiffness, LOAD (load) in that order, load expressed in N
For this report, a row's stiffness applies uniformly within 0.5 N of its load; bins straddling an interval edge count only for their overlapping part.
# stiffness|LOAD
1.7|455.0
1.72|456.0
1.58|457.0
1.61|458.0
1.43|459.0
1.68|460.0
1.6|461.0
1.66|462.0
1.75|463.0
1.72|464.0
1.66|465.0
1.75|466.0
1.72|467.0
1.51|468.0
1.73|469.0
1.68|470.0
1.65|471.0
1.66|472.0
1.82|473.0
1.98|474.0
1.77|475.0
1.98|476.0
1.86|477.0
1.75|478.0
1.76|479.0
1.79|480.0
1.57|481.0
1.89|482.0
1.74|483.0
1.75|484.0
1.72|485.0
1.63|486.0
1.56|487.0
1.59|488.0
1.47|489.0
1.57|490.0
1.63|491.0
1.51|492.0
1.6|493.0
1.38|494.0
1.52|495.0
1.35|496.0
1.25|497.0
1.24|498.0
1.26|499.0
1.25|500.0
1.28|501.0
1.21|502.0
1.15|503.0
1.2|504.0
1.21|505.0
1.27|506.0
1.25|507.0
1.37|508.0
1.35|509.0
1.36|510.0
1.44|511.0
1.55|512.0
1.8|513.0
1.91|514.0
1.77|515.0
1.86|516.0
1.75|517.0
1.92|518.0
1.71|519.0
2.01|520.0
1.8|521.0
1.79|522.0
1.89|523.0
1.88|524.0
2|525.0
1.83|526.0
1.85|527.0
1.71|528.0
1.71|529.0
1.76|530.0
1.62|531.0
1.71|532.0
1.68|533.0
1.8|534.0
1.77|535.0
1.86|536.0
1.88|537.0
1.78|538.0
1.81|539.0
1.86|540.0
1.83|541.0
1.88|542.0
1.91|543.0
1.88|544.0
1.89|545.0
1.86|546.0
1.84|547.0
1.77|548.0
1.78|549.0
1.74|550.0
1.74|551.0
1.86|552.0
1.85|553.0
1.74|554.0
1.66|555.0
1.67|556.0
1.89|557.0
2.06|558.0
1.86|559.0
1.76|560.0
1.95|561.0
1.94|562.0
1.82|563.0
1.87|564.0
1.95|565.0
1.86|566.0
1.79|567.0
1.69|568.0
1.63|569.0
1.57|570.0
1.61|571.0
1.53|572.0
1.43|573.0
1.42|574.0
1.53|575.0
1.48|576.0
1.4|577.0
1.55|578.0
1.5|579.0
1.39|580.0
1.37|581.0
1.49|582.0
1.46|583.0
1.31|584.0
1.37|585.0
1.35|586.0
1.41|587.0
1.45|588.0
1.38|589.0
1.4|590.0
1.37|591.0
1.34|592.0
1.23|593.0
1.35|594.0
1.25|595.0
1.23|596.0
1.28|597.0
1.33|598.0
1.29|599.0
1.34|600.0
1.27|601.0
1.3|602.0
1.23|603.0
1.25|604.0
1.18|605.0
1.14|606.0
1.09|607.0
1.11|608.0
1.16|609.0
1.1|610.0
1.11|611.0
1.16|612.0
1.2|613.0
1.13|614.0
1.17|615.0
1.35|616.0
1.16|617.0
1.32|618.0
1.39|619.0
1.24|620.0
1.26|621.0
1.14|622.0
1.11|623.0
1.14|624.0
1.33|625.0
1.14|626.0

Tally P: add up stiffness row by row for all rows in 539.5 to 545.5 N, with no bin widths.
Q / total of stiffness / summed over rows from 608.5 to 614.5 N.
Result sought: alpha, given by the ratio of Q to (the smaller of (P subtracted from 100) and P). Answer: 0.6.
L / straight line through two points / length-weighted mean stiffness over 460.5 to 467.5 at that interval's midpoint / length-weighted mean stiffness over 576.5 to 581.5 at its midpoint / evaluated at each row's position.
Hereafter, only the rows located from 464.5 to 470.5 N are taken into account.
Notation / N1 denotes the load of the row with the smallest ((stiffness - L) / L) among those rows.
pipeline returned 468.0 N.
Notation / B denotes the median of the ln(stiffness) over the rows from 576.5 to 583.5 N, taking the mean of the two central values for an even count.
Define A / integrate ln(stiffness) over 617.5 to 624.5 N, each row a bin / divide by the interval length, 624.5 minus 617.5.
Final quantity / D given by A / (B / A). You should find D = 0.1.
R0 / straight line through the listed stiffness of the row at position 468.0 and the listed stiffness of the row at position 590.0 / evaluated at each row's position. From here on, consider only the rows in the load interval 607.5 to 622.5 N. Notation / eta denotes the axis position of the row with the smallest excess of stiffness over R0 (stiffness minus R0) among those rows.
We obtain 610.0 N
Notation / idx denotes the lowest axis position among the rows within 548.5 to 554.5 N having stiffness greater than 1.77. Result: 549.0 N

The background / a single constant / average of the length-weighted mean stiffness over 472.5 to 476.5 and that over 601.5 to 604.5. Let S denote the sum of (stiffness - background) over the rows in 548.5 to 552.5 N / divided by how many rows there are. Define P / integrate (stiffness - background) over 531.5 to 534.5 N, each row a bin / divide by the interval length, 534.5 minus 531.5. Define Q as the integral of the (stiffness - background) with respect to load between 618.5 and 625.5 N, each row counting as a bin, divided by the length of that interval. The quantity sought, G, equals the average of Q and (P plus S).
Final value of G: 0.01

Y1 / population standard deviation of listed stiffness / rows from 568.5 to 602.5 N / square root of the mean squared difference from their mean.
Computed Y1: 0.105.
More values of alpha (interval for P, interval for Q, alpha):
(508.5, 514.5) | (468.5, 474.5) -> 1.1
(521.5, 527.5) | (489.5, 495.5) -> 0.8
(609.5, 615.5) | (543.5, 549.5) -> 1.6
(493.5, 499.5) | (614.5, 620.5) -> 1.0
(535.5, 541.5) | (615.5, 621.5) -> 0.7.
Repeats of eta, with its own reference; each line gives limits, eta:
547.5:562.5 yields 555.0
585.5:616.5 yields 607.0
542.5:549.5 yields 548.0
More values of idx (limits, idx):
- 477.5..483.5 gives 480.0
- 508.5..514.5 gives 513.0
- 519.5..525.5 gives 520.0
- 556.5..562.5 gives 557.0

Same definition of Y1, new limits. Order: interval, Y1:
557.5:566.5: 0.083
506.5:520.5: 0.244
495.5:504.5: 0.052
